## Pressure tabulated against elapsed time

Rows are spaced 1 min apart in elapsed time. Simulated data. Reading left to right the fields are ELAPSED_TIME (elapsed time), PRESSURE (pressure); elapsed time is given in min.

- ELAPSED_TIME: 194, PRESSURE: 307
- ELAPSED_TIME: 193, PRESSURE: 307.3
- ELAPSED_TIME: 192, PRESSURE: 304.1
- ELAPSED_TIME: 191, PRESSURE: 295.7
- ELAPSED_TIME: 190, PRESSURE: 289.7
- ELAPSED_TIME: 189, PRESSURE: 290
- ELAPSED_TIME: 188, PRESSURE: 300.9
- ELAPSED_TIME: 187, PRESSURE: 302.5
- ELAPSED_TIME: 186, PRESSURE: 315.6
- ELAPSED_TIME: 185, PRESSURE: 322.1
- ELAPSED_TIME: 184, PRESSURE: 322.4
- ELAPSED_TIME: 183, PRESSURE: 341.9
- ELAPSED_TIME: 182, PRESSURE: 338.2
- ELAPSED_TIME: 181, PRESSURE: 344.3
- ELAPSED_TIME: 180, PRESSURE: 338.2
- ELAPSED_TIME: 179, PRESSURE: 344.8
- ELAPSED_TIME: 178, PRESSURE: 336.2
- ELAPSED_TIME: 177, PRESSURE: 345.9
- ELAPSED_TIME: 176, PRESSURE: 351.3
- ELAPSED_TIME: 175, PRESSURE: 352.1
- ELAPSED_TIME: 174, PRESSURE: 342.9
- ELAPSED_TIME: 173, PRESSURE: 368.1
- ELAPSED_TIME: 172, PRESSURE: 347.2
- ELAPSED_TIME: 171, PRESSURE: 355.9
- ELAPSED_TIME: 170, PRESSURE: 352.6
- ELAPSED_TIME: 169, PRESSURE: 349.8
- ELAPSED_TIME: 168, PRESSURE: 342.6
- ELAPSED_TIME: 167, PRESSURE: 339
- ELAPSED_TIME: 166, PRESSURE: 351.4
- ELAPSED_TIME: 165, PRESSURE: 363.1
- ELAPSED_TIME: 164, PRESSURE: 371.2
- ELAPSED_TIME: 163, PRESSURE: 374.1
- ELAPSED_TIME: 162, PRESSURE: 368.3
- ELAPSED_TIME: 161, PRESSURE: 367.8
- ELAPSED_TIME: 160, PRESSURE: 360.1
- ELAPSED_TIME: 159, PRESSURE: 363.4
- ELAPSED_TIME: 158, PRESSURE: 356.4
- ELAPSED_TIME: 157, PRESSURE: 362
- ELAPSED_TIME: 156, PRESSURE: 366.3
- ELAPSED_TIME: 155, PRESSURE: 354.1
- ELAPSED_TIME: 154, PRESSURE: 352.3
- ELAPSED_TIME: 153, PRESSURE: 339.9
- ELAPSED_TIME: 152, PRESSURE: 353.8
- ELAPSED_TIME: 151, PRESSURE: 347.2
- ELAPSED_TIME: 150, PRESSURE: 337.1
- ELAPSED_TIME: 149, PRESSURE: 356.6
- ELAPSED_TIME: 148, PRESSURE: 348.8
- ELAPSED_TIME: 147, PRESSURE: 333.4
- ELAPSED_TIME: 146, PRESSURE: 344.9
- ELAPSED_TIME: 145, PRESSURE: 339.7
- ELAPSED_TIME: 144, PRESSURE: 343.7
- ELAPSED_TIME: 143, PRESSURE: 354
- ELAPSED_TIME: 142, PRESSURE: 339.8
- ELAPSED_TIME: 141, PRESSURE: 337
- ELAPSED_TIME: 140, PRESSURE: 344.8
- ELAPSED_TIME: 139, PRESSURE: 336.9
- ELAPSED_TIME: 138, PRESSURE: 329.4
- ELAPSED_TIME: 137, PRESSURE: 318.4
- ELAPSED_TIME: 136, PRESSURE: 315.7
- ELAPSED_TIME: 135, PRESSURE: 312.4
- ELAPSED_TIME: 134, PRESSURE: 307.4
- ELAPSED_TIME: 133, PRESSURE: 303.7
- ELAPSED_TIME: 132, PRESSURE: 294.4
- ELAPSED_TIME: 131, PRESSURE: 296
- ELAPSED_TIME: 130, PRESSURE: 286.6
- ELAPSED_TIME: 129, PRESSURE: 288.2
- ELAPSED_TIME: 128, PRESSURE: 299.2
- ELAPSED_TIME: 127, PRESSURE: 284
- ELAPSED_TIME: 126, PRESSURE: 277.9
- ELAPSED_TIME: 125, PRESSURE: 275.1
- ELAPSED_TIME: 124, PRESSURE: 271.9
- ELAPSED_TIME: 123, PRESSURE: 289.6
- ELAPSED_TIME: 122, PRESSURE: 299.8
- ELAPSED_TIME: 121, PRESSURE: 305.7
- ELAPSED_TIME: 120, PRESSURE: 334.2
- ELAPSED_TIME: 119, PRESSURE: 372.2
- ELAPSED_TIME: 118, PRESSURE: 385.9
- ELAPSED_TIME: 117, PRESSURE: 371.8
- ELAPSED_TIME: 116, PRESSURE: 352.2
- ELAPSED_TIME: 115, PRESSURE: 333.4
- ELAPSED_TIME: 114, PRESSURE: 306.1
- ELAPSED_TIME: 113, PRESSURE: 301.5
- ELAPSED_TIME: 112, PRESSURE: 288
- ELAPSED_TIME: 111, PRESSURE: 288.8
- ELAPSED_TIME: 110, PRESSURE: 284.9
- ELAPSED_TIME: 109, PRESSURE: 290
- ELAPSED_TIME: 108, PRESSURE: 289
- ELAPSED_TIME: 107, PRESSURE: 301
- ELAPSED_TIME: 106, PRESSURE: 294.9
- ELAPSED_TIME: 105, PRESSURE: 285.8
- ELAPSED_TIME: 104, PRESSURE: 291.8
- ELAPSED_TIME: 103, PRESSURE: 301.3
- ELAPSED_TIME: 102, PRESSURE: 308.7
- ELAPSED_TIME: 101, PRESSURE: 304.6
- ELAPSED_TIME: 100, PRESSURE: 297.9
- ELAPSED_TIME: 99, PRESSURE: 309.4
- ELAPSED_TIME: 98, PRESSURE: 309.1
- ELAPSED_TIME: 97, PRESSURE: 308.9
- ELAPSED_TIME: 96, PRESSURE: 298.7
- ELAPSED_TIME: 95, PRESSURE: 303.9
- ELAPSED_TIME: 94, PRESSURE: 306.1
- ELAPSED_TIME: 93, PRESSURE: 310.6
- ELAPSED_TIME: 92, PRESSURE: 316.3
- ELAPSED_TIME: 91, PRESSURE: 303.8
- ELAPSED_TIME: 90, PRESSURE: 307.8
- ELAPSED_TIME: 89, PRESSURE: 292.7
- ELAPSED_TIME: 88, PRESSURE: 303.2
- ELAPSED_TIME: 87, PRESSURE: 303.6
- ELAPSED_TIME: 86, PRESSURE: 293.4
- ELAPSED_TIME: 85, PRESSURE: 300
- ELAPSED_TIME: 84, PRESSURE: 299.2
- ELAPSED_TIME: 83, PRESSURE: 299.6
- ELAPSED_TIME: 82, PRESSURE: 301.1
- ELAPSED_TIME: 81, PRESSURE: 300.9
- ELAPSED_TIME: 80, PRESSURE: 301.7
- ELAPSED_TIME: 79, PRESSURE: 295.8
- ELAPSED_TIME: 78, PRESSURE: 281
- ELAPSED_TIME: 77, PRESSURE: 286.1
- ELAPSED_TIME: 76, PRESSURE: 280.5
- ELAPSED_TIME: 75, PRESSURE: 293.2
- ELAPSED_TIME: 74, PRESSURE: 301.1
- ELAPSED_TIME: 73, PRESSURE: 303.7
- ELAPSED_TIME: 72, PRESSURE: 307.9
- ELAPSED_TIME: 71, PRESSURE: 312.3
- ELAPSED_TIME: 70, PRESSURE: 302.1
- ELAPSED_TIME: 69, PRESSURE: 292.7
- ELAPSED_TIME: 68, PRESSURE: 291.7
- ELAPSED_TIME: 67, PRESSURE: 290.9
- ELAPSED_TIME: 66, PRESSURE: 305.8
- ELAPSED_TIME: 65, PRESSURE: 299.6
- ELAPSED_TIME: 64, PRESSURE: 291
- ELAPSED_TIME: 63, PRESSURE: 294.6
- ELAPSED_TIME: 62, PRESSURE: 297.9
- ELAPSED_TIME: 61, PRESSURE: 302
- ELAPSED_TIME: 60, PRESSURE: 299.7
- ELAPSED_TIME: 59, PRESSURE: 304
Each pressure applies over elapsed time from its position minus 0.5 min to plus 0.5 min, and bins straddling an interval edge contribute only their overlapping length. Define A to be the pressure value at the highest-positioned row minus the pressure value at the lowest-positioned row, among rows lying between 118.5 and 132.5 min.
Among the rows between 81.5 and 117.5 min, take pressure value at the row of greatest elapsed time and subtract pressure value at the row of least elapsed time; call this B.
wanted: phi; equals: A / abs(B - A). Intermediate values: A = -78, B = 71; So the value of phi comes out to -0.52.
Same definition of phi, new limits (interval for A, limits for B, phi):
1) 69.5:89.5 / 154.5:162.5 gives -0.40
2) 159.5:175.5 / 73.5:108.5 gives -1.95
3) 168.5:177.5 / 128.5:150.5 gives -0.07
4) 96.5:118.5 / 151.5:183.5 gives 0.87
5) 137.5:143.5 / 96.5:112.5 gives 0.54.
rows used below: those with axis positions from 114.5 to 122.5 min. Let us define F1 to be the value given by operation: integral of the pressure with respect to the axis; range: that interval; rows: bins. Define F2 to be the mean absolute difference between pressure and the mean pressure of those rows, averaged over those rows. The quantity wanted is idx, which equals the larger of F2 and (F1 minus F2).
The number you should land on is 2729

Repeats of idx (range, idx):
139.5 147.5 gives 2733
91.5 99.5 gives 2459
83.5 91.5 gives 2400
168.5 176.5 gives 2815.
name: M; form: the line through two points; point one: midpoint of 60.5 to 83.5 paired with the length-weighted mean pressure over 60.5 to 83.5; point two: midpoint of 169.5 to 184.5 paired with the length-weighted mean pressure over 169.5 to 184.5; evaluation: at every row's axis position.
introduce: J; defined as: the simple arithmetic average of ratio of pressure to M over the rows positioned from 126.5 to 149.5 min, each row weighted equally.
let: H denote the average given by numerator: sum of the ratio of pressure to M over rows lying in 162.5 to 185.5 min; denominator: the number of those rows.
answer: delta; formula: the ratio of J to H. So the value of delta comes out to 0.97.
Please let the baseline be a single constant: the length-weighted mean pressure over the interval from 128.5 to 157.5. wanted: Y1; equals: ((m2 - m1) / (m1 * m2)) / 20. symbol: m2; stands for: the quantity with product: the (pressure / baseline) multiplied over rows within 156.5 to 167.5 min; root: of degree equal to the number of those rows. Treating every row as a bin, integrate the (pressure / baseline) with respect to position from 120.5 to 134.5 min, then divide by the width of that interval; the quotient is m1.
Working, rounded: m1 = 0.88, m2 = 1.09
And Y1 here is 0.011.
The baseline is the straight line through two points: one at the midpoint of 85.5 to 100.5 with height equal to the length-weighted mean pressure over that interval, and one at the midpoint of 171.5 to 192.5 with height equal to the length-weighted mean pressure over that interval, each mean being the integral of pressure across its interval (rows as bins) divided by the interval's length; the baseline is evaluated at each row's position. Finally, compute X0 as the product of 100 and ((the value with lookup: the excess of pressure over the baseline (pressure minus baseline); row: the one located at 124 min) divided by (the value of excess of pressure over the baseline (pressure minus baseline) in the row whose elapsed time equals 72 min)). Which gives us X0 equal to -444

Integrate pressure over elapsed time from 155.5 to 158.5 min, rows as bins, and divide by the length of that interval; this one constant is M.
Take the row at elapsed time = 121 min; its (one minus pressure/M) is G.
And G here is 0.155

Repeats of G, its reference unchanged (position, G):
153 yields 0.060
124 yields 0.248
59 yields 0.159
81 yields 0.168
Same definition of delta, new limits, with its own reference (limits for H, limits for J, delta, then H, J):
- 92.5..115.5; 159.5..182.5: 1.07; 0.96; 1.03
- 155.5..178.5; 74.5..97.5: 0.94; 1.04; 0.99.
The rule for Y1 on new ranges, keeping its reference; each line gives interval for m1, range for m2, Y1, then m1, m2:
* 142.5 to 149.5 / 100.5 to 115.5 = -0.008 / 1.04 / 0.90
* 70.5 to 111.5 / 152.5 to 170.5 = 0.009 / 0.90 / 1.07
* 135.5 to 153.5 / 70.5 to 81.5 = -0.007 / 1.02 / 0.89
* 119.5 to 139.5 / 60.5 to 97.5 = 0.000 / 0.91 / 0.90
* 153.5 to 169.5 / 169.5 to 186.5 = -0.002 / 1.08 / 1.03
